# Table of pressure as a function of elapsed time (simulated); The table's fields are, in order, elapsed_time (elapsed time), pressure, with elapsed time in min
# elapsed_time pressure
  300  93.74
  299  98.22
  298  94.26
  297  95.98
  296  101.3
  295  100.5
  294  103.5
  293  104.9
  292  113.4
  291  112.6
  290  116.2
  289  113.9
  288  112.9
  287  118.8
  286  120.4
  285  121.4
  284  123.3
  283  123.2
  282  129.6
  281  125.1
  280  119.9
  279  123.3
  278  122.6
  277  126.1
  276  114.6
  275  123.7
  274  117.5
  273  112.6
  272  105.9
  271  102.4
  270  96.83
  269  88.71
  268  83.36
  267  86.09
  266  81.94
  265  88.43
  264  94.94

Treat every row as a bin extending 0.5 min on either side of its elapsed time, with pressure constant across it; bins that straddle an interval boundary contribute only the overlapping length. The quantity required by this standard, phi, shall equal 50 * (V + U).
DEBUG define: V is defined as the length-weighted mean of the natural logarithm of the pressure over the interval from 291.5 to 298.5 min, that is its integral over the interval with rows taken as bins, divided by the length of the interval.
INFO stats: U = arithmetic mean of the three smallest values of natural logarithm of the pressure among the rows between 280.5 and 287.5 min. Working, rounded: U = 4.79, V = 4.62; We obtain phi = 471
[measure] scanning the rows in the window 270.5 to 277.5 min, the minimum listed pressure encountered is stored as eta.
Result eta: 102.4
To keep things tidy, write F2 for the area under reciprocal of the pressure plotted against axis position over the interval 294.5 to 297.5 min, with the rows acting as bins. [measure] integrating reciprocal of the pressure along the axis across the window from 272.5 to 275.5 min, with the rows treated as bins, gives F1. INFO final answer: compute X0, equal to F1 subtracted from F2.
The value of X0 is 0.00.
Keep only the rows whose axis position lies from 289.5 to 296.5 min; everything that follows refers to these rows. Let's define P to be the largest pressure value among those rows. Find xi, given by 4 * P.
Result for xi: 465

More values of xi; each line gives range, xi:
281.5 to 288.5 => 518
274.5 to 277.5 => 504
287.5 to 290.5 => 465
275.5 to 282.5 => 518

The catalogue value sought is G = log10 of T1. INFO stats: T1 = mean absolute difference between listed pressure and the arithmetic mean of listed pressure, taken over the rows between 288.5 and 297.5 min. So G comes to 0.8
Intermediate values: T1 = 6.3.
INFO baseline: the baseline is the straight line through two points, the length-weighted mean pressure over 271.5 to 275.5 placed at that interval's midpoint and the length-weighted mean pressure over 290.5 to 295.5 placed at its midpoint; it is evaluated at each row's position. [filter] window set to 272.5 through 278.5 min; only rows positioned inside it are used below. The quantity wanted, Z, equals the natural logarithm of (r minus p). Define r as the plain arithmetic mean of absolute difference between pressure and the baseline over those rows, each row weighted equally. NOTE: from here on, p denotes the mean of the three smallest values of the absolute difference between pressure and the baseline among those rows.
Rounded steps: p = 2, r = 6.2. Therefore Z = 1.4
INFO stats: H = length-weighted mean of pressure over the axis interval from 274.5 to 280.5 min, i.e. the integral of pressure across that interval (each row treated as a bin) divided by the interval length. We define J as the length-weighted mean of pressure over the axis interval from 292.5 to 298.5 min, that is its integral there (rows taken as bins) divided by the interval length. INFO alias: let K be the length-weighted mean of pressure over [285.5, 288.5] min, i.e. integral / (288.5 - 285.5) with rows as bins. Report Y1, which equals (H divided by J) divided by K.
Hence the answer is 0.0104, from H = 122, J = 100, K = 117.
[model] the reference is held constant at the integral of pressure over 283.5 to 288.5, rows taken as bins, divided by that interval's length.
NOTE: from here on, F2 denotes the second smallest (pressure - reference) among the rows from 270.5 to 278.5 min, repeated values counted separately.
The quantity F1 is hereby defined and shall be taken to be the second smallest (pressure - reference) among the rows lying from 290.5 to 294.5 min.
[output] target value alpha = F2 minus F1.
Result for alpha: 1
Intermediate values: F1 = -14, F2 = -13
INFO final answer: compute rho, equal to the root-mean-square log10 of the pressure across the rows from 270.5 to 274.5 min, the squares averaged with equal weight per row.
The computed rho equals 2.04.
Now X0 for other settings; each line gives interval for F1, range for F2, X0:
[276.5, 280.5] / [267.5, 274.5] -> 0.04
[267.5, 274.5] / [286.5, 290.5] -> -0.04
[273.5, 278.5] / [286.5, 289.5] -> -0.02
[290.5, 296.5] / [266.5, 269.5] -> -0.02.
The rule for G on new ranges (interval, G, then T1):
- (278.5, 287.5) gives 0.4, 2.4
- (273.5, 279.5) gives 0.5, 3.5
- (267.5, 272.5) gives 0.9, 7.5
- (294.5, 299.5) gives 0.4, 2.3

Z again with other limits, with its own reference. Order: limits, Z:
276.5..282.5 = 1.0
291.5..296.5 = 0.1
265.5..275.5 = 2.6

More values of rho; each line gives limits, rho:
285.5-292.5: 2.06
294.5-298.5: 1.99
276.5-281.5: 2.09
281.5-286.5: 2.09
